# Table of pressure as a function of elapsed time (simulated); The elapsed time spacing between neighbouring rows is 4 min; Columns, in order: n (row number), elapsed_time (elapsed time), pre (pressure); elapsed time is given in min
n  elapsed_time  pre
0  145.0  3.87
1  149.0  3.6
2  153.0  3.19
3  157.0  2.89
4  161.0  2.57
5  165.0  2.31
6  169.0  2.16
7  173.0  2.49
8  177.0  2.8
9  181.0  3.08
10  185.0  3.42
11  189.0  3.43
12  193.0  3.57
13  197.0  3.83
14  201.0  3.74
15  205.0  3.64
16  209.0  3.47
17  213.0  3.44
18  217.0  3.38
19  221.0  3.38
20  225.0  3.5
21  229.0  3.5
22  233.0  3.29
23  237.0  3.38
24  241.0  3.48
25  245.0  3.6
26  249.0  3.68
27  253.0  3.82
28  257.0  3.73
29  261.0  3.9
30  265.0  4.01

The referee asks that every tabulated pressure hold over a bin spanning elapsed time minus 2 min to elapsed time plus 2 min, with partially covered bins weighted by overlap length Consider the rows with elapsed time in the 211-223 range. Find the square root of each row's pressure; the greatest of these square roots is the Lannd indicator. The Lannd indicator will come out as 1.85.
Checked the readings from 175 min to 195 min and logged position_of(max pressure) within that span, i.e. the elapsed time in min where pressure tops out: 193.0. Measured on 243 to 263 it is 261.0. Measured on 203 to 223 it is 205.0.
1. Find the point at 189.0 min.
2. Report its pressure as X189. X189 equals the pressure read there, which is 3.43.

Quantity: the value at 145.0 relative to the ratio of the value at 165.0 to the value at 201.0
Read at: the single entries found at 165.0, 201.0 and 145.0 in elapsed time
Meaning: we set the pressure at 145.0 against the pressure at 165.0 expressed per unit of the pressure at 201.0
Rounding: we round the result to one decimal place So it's 6.3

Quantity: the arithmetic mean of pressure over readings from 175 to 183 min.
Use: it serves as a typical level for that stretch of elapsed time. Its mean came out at 2.9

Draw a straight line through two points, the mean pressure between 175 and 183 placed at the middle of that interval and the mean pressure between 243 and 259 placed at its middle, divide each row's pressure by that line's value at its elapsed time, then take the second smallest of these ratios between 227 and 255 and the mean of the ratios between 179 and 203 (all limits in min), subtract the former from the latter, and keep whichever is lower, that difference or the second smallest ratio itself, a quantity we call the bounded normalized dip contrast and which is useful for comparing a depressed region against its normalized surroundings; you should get 0.19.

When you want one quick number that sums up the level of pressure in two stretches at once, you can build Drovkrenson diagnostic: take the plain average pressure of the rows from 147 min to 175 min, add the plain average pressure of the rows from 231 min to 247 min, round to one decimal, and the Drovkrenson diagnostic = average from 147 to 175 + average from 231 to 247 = 6.2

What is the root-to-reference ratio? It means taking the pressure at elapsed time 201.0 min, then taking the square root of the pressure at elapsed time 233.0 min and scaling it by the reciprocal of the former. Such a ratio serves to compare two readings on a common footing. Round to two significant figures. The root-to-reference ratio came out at 0.48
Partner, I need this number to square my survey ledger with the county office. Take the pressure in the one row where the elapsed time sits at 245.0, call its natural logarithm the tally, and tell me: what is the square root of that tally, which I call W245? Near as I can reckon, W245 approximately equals 1.13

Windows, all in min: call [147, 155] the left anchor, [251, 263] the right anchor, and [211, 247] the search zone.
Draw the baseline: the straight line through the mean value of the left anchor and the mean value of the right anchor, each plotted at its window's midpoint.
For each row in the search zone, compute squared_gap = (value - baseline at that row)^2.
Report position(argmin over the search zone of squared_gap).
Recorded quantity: 245.0 min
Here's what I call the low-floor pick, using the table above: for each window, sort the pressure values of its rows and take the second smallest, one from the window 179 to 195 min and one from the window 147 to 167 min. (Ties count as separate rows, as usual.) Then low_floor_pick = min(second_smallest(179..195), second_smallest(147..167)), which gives 2.57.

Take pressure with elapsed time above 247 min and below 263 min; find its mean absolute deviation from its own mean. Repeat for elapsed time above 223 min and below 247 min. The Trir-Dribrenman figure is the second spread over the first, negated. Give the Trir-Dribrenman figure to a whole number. -1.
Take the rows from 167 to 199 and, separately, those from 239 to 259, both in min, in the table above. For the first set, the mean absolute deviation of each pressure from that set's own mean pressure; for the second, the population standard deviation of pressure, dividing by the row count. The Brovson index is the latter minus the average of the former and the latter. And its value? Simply -0.17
